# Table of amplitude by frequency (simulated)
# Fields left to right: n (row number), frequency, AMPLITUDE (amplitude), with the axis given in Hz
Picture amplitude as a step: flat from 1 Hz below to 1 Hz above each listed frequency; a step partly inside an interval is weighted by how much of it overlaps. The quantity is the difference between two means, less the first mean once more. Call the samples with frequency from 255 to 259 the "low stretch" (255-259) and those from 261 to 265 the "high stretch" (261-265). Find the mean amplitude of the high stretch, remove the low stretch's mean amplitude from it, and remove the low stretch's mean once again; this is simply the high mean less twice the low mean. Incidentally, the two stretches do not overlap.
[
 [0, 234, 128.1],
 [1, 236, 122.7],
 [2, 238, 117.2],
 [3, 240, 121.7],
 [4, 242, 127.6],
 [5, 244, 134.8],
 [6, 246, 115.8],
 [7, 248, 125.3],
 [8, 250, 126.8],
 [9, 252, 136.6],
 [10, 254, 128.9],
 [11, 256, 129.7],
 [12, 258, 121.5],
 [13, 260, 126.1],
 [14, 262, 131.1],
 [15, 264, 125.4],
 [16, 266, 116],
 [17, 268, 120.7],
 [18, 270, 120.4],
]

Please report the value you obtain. -123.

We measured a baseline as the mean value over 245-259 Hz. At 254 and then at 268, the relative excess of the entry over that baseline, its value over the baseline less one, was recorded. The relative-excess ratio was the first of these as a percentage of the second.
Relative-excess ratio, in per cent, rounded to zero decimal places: -45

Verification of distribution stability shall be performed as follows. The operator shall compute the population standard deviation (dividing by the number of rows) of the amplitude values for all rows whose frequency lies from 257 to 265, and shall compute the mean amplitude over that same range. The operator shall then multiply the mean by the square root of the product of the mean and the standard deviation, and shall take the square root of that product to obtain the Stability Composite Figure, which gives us 51.1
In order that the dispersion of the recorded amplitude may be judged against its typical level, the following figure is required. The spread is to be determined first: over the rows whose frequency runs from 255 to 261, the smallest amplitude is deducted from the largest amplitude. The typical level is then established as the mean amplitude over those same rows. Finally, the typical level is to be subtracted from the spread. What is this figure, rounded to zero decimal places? -118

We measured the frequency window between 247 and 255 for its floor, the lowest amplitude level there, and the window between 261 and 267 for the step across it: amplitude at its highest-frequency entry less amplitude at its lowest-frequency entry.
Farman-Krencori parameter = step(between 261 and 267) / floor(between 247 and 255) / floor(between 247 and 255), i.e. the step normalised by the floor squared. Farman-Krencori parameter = -0.0010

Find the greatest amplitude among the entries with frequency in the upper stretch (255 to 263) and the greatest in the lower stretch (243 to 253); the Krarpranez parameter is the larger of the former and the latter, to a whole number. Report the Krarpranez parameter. 137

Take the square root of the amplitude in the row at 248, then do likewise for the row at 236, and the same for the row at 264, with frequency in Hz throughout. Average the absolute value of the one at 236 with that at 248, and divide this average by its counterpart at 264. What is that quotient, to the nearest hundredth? 0.99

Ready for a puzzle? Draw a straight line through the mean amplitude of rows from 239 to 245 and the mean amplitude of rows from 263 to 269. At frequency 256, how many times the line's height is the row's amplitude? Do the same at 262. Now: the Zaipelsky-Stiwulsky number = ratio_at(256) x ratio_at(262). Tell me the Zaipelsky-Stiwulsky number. 1.13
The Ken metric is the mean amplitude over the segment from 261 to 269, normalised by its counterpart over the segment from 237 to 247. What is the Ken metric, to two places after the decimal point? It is 1.00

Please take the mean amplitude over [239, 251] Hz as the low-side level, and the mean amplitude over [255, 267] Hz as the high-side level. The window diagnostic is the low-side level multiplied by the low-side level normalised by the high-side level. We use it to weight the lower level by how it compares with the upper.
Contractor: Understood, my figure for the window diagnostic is 126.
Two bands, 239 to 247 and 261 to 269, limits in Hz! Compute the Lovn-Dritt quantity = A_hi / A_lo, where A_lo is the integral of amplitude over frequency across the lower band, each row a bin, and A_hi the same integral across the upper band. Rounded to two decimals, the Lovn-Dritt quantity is 0.99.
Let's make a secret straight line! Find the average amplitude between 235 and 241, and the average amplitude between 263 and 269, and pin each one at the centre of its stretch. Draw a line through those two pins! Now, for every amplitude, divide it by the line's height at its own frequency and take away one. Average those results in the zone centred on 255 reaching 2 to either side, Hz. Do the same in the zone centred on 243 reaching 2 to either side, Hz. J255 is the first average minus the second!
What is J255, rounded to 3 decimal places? -0.016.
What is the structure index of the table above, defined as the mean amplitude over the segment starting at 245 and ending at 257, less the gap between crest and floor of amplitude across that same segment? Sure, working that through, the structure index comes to 106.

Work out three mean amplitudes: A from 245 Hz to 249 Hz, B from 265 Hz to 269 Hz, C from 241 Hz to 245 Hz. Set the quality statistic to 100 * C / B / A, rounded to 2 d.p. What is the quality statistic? 0.92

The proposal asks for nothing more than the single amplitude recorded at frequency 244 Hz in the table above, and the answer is 134.8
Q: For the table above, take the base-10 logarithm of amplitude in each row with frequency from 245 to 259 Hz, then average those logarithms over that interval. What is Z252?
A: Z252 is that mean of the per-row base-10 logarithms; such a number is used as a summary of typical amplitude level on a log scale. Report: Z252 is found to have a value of 2.10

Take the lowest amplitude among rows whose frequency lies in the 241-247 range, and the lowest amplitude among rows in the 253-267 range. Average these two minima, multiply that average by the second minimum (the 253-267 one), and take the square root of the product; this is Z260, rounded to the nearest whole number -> 116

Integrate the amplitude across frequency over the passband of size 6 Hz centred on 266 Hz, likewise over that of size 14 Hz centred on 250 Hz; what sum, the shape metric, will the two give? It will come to 2520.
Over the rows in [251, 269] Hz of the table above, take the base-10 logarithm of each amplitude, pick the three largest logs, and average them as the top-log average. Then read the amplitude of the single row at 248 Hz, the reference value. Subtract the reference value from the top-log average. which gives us -123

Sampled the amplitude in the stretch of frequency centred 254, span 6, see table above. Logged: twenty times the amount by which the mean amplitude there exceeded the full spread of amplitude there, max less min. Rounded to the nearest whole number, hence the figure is 2481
